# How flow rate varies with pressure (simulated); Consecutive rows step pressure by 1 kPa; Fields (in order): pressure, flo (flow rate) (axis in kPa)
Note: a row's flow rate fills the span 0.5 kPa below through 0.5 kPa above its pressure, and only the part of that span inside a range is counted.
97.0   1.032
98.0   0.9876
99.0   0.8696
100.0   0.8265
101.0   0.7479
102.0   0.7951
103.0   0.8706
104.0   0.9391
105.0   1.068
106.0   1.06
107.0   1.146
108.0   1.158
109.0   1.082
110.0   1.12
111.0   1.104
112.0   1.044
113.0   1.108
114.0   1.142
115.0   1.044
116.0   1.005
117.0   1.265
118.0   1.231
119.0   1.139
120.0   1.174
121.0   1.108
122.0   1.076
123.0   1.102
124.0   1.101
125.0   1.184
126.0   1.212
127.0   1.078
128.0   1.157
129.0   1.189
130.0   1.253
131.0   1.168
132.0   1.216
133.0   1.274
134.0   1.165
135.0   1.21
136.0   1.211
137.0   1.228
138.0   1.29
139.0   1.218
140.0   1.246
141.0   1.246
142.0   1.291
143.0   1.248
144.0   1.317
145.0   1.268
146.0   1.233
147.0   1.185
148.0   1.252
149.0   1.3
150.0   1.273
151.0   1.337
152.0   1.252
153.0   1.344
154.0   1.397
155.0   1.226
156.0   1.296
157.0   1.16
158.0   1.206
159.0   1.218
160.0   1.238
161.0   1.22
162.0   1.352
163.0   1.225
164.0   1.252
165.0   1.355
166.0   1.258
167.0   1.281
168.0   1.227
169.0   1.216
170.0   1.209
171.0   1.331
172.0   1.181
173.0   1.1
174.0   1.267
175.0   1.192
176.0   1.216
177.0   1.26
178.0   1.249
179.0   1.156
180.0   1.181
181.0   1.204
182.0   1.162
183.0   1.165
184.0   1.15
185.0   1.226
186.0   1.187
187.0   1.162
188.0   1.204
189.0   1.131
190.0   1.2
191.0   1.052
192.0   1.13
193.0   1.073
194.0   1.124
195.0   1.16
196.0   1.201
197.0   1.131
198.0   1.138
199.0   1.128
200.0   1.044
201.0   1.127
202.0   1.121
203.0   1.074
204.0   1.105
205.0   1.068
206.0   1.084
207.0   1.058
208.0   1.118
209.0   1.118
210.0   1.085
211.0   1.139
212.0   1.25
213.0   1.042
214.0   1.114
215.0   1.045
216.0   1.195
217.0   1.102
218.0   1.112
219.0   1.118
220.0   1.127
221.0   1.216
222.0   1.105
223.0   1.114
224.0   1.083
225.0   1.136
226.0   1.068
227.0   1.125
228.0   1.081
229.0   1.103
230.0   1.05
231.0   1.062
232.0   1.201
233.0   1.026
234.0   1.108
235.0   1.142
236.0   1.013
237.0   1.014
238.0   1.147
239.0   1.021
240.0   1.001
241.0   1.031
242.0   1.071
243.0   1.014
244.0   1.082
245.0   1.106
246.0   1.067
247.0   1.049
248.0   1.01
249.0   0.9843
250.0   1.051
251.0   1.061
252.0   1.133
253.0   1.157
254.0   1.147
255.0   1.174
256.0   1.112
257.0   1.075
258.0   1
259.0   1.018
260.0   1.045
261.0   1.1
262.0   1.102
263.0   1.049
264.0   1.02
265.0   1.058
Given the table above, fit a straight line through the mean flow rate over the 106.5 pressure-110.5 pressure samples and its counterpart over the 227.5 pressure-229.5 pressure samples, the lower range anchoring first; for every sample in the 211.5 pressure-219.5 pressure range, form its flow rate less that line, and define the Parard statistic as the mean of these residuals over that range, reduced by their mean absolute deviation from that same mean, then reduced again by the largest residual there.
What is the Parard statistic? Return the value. -0.18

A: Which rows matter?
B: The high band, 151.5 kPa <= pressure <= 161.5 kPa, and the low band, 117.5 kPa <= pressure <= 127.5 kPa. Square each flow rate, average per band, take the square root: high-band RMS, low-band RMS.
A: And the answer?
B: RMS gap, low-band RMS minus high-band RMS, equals -0.12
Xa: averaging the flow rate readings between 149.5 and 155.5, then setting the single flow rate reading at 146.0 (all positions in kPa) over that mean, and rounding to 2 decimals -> 0.94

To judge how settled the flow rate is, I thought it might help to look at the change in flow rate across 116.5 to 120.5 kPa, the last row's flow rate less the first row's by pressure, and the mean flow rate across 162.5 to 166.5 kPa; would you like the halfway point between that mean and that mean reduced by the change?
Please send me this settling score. 1.32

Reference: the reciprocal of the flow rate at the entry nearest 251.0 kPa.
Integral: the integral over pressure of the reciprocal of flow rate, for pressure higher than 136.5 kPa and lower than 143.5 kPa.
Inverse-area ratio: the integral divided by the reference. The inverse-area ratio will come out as 5.9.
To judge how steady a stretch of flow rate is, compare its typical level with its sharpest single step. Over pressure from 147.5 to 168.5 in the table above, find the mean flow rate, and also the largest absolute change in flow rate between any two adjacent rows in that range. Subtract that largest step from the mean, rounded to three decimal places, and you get 1.099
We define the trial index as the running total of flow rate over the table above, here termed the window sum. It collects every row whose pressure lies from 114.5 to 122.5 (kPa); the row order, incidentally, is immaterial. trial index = 9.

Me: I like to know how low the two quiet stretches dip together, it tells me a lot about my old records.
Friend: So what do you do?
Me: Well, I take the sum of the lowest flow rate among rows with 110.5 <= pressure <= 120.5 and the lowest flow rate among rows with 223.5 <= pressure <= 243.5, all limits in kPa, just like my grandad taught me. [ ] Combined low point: 2.01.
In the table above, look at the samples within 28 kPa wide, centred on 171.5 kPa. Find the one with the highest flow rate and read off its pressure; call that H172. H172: 165.0 kPa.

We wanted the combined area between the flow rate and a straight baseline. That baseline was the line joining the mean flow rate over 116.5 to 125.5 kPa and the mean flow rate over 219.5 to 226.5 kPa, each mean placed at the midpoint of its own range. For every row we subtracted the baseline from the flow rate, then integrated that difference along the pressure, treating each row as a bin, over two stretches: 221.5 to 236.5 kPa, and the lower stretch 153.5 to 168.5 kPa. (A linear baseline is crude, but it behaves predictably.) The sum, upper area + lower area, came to 1.43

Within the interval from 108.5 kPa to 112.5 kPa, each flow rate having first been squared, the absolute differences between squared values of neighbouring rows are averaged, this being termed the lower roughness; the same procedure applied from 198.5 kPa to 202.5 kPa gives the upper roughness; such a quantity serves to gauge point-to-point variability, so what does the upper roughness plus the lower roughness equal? 0.21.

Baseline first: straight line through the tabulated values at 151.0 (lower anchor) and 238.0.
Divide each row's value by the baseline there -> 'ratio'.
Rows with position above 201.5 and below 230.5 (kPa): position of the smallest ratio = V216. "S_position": 213.0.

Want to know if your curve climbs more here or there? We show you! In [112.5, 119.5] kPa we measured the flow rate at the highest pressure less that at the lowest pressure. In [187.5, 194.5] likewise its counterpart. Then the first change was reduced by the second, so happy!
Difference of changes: 0.11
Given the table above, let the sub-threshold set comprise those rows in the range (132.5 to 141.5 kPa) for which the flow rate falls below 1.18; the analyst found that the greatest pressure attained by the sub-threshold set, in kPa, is 134.0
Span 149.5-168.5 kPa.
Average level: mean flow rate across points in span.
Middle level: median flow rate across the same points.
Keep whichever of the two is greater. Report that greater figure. 1.27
